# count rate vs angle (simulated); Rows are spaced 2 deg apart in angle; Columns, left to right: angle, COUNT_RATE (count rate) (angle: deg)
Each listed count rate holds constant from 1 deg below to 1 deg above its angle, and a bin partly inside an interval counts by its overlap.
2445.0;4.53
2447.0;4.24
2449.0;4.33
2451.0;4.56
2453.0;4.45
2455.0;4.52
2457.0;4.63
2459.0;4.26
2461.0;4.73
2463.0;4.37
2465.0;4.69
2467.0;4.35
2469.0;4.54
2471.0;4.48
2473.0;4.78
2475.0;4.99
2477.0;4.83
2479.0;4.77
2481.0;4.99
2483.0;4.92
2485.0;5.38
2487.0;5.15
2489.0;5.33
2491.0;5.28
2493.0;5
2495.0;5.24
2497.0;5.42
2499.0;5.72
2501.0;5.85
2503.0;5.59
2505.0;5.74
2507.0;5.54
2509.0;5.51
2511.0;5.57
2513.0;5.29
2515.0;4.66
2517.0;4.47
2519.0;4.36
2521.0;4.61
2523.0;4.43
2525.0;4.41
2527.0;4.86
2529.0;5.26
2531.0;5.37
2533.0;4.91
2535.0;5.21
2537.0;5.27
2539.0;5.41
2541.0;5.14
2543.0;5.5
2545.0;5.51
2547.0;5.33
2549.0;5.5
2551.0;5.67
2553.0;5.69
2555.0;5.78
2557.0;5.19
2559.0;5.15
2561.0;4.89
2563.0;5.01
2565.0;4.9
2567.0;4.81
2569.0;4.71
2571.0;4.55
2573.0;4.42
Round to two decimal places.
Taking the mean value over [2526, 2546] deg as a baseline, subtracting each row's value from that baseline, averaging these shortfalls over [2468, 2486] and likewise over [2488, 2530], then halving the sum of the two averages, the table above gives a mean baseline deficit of 0.24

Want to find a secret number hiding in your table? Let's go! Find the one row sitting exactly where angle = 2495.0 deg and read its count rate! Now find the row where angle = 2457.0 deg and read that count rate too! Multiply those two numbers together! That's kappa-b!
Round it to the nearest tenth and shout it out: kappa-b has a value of 24.3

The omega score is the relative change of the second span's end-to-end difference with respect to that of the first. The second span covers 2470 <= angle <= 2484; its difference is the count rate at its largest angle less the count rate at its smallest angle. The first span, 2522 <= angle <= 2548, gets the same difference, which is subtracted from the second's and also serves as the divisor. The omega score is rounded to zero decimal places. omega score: -1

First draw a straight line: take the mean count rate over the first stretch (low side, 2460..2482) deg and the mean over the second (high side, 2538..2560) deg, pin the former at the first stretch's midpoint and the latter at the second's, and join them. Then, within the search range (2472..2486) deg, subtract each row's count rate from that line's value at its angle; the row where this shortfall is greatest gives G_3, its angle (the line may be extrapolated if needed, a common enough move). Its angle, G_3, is 2479.0 deg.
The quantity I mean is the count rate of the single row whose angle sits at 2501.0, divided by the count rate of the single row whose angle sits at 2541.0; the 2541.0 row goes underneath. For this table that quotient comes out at 1.14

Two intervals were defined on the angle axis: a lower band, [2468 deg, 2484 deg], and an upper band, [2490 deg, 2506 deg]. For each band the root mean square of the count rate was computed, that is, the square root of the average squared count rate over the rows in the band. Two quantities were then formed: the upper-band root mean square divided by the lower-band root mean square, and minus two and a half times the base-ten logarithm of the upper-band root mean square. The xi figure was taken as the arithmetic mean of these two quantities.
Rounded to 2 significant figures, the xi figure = -0.35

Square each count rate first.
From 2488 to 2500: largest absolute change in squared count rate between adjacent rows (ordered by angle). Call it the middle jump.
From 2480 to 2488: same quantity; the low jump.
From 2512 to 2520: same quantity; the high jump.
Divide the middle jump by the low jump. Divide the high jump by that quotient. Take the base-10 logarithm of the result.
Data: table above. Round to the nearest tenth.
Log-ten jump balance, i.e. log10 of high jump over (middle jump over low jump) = 0.9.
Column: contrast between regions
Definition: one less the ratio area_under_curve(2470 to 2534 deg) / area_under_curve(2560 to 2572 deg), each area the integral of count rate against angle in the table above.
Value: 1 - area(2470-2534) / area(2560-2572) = -4.6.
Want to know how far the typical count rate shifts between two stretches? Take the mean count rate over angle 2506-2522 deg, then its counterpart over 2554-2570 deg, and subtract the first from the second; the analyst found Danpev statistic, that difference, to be 0.1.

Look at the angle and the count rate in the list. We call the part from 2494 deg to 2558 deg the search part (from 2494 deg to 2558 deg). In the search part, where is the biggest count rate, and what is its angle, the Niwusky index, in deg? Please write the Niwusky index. 2501.0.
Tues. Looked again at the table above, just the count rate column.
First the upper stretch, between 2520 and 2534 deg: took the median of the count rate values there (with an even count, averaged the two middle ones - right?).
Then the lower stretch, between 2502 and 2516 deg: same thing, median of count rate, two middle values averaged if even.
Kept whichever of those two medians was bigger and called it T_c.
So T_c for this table 5.54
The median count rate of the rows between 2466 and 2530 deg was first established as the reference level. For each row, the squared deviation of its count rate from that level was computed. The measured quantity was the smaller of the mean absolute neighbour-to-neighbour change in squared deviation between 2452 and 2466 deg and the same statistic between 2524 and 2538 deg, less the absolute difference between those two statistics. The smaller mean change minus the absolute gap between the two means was -0.06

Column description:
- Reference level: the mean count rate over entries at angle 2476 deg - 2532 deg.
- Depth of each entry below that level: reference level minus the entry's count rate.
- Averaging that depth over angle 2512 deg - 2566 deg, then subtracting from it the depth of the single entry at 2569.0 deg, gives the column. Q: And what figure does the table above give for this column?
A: -0.4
